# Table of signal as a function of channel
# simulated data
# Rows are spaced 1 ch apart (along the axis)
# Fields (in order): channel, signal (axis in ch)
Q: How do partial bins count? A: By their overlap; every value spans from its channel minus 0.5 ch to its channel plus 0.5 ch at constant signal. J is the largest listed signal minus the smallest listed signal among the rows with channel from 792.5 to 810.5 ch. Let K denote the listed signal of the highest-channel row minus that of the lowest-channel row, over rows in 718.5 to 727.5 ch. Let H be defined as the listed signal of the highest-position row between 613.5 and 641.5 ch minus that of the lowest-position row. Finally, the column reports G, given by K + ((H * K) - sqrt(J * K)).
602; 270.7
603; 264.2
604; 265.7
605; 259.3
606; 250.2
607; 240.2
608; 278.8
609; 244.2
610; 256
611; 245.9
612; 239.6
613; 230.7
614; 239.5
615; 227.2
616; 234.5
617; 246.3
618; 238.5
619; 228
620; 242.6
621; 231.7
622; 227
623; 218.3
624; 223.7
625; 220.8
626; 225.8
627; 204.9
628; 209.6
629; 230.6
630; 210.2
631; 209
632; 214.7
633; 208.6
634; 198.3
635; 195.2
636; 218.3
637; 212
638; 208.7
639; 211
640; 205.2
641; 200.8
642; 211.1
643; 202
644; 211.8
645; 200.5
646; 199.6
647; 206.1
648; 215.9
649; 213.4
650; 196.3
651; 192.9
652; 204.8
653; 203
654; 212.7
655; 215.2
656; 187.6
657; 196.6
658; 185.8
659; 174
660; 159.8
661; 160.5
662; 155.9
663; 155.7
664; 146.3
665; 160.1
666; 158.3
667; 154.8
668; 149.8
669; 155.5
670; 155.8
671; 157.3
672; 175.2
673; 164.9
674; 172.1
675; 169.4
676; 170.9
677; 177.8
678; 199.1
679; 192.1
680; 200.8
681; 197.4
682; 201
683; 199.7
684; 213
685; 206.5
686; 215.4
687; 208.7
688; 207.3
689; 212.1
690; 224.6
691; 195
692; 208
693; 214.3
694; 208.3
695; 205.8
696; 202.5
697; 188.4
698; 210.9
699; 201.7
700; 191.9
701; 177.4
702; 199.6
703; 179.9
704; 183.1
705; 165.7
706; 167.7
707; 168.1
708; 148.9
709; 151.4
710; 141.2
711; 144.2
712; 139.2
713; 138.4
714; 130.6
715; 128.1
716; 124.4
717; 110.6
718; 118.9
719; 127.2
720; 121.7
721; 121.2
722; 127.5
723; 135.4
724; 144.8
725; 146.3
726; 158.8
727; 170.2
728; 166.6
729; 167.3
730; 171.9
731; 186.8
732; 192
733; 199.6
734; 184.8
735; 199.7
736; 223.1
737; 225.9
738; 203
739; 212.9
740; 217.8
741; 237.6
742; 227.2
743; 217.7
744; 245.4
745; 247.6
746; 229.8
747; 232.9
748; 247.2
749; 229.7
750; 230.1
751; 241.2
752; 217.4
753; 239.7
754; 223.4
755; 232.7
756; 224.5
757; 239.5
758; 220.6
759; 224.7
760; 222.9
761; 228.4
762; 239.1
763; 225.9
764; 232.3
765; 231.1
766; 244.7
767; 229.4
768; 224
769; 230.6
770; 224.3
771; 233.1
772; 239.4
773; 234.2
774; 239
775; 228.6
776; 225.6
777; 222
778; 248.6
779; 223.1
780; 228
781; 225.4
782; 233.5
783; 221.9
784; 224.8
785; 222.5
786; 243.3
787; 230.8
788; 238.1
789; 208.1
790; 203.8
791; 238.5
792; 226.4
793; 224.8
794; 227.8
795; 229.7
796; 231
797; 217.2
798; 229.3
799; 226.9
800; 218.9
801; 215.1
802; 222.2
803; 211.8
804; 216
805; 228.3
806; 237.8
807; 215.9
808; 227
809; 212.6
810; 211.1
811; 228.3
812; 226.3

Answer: -1655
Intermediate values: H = -39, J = 27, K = 43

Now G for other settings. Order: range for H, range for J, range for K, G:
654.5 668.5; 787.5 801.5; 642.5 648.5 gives -917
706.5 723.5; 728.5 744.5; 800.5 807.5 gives -33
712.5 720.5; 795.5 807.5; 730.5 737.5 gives -646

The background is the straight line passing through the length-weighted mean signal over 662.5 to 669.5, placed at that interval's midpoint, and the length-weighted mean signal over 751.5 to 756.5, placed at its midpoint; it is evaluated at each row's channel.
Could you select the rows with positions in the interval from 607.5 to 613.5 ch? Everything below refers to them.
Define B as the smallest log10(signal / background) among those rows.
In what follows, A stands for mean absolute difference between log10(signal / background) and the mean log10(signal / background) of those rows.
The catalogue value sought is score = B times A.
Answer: 0.0077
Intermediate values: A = 0.0240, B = 0.32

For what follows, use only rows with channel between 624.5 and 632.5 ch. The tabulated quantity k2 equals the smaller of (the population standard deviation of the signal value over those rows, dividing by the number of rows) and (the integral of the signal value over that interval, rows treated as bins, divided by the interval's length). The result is 8.5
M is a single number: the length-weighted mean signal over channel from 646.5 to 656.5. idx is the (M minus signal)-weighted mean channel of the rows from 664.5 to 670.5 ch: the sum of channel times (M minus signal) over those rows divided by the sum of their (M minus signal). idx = 667.6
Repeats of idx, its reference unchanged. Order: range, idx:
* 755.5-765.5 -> 760.7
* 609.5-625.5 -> 616.4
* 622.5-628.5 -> 624.9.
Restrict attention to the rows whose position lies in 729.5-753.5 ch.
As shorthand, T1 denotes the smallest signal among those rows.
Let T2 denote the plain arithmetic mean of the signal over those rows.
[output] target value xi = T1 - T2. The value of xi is -47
